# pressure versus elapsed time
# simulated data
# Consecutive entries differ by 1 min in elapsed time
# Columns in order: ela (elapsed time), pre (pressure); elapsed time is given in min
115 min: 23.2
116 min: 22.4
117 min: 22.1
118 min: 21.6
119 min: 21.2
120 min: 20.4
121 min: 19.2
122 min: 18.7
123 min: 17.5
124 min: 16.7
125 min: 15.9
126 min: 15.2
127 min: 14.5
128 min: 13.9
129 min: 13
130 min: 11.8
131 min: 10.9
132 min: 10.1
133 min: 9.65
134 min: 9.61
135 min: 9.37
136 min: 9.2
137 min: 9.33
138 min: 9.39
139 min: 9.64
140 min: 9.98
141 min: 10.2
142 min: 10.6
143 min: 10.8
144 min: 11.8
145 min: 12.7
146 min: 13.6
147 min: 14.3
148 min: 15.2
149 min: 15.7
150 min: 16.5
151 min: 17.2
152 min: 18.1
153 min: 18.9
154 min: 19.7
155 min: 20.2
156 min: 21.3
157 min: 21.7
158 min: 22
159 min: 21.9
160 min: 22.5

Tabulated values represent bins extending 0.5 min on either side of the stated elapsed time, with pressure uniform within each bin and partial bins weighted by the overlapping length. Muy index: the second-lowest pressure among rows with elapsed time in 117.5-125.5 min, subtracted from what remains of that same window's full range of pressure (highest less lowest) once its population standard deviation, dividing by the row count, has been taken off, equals -13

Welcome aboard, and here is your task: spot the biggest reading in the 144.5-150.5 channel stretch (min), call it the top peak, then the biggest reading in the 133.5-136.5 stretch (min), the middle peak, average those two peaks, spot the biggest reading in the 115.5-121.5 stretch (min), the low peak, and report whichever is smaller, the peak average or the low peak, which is 13.1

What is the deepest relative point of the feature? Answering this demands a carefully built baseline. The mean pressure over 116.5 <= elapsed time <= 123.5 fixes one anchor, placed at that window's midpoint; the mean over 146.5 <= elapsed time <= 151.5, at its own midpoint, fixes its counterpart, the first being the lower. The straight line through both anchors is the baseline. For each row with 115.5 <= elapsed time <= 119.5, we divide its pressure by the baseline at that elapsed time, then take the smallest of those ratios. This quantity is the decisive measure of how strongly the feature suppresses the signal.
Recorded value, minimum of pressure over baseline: 1.0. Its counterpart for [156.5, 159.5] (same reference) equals 1.5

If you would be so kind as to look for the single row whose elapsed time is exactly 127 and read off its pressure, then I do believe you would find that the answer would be 14.5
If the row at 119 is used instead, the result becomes 21.2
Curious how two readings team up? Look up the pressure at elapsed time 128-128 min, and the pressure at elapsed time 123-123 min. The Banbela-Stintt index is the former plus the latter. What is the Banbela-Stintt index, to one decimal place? 31.4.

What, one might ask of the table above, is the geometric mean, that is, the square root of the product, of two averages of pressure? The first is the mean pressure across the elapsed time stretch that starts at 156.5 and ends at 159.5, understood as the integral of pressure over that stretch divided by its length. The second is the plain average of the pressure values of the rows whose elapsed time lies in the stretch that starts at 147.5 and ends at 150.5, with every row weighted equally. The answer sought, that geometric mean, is 19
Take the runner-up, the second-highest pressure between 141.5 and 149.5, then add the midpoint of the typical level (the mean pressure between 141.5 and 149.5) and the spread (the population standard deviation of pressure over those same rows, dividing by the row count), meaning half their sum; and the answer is 23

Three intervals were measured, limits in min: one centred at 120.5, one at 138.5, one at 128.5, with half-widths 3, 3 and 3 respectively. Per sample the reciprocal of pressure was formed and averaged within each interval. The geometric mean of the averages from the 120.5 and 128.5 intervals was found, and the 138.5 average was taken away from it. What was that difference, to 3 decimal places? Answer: -0.042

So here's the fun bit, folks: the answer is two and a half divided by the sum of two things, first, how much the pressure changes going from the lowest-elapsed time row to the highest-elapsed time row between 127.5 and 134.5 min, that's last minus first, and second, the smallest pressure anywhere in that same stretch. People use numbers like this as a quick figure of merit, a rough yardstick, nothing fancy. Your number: 0.47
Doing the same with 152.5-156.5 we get 0.12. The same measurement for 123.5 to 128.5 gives 0.23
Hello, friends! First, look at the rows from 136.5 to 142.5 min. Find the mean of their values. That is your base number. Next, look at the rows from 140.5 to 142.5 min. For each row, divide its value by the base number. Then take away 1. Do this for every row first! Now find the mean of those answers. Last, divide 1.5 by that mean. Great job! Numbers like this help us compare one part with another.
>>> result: 27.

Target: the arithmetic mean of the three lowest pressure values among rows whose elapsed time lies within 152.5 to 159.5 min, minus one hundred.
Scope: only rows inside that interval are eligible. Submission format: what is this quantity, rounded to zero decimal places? -80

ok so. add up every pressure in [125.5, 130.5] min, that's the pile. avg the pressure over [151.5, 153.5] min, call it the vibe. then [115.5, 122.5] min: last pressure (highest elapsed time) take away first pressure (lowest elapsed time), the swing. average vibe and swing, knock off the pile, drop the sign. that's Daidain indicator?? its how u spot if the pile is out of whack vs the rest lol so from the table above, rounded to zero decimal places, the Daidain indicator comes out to 61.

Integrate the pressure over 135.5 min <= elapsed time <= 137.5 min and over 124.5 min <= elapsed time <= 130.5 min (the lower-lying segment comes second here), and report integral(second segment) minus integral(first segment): 66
